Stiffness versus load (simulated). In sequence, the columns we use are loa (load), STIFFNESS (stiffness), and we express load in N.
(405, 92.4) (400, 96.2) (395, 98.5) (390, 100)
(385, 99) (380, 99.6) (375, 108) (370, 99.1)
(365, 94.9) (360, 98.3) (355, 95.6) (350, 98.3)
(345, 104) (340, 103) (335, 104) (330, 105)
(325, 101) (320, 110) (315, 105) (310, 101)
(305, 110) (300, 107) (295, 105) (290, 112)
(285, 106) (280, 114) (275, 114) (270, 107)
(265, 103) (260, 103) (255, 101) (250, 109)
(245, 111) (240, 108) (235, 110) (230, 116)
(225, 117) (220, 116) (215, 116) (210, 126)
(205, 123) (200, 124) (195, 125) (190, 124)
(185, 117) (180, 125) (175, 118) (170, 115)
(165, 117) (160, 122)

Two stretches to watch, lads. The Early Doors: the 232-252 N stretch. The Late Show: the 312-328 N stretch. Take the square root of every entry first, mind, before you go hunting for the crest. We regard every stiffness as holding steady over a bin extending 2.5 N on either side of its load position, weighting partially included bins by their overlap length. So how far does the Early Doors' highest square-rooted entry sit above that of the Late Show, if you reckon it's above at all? 0.0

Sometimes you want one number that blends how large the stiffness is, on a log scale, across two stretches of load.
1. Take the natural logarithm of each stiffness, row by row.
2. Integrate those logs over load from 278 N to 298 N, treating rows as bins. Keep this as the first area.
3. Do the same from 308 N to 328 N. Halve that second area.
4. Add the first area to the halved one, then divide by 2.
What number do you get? 70.2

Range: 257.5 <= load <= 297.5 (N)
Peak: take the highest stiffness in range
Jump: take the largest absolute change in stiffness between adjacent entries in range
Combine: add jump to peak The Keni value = 122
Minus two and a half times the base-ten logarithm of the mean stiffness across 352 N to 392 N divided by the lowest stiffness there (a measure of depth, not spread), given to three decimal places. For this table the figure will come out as -0.049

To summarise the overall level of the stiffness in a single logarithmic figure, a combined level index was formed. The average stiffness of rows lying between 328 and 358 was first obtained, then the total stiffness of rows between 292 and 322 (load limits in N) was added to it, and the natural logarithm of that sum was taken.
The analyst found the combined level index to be 6.61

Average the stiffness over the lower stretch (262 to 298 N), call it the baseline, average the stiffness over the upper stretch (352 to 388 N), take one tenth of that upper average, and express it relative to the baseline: 0.0913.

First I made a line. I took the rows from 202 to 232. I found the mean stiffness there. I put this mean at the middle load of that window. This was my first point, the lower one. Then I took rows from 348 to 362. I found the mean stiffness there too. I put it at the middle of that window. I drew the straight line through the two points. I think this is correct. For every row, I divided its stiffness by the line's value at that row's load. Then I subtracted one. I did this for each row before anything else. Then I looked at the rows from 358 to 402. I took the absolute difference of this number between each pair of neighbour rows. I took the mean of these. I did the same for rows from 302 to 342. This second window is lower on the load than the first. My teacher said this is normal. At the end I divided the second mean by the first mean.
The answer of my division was 1.2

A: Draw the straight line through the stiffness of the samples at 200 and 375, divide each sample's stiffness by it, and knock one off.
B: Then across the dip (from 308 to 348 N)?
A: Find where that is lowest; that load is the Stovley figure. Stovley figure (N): 310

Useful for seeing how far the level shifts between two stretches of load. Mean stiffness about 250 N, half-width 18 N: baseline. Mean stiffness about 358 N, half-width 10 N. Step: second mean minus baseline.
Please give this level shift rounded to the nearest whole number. -10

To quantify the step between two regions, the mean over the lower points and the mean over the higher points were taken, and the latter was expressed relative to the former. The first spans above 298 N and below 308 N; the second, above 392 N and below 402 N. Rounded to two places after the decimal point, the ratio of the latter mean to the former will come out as 0.90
